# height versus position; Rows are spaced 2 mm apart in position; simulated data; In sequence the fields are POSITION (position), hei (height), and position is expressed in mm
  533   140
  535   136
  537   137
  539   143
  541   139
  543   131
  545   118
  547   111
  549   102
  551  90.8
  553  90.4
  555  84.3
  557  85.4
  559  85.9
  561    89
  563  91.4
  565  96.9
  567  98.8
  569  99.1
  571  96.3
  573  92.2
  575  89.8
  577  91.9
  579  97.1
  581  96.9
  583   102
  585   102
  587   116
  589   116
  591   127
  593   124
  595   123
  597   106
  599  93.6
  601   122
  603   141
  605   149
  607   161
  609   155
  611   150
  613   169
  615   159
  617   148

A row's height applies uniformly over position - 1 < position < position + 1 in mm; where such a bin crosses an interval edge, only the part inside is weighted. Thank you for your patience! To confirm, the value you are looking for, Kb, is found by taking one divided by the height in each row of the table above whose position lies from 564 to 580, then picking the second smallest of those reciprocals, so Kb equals 0.0101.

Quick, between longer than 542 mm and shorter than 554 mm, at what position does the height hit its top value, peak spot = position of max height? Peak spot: 543 mm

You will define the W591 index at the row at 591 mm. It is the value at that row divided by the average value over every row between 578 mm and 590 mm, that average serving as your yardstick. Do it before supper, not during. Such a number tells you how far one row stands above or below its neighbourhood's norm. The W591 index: 1.21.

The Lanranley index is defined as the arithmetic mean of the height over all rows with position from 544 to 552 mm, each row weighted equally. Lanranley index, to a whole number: 105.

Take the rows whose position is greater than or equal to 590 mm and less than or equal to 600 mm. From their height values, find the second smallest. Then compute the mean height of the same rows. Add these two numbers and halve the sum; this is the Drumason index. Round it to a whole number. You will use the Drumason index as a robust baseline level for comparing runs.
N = 110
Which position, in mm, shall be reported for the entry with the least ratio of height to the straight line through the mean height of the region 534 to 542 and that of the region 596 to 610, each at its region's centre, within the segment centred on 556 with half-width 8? 555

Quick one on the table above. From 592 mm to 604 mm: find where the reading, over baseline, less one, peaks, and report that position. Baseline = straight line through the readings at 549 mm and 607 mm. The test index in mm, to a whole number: 603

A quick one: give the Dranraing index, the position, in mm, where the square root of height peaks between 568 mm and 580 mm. 569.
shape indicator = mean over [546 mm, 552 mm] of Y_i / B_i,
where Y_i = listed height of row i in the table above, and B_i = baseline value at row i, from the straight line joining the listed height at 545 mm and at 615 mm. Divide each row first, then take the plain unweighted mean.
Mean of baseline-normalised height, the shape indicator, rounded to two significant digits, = 0.84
